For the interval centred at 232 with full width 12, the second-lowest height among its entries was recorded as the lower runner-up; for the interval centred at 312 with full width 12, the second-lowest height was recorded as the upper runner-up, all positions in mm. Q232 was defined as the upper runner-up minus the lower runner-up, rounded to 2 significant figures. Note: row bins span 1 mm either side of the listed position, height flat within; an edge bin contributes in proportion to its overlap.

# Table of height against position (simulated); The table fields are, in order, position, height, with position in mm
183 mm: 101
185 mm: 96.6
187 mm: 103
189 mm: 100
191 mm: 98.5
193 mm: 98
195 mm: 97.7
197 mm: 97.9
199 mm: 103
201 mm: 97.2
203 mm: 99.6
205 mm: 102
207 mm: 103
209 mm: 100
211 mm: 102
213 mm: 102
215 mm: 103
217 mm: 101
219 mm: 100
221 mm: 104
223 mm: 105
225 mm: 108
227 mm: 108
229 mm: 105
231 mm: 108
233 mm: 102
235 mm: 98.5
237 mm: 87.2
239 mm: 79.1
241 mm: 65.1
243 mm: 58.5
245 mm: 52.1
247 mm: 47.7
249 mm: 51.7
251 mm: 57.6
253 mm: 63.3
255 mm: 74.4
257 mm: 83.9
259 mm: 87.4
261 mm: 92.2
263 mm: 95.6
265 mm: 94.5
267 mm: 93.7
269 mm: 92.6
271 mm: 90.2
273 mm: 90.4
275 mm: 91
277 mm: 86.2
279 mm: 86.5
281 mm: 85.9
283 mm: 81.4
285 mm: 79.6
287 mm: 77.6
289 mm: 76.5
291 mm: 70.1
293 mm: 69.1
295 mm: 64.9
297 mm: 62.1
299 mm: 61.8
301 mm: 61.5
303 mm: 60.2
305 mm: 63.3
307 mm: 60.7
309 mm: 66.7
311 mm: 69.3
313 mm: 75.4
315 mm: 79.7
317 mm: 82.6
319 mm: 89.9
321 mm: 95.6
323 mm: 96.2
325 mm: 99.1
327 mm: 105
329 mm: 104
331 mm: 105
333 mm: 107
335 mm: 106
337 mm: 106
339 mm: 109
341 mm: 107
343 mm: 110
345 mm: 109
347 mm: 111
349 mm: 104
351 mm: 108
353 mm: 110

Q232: -32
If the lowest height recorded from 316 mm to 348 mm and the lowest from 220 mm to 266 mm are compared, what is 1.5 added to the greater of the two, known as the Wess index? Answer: 84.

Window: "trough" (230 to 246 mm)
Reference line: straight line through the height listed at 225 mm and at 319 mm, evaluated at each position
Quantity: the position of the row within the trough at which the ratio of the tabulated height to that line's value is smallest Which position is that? 245 mm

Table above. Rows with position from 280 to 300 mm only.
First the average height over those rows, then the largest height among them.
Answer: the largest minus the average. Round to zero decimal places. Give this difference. 13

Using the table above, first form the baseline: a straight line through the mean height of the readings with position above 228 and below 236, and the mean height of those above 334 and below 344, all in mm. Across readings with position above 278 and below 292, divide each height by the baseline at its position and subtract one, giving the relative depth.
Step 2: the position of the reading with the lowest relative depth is 291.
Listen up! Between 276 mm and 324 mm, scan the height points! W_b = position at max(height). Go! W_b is 323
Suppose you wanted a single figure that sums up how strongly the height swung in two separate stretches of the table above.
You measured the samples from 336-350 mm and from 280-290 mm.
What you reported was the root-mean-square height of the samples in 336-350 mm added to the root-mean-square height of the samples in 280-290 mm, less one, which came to 187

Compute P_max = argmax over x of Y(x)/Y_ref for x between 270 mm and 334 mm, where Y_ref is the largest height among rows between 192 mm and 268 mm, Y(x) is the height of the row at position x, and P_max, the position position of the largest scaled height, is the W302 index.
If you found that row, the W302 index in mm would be 333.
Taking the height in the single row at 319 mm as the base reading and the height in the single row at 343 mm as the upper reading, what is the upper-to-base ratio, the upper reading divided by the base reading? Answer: 1.2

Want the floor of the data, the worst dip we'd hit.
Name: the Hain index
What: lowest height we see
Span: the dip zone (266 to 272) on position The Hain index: 90.2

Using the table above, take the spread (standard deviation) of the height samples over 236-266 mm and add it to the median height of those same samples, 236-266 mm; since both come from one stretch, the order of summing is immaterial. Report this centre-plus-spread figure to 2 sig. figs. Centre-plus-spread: 91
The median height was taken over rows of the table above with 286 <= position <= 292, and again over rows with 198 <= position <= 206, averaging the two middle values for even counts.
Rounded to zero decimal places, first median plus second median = 177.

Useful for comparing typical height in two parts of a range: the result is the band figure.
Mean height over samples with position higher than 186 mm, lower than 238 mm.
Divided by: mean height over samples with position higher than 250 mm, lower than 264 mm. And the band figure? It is 1.28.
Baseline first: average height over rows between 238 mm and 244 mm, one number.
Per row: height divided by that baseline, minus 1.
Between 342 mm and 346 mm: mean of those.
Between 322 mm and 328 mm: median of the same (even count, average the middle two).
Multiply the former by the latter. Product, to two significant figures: 0.29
